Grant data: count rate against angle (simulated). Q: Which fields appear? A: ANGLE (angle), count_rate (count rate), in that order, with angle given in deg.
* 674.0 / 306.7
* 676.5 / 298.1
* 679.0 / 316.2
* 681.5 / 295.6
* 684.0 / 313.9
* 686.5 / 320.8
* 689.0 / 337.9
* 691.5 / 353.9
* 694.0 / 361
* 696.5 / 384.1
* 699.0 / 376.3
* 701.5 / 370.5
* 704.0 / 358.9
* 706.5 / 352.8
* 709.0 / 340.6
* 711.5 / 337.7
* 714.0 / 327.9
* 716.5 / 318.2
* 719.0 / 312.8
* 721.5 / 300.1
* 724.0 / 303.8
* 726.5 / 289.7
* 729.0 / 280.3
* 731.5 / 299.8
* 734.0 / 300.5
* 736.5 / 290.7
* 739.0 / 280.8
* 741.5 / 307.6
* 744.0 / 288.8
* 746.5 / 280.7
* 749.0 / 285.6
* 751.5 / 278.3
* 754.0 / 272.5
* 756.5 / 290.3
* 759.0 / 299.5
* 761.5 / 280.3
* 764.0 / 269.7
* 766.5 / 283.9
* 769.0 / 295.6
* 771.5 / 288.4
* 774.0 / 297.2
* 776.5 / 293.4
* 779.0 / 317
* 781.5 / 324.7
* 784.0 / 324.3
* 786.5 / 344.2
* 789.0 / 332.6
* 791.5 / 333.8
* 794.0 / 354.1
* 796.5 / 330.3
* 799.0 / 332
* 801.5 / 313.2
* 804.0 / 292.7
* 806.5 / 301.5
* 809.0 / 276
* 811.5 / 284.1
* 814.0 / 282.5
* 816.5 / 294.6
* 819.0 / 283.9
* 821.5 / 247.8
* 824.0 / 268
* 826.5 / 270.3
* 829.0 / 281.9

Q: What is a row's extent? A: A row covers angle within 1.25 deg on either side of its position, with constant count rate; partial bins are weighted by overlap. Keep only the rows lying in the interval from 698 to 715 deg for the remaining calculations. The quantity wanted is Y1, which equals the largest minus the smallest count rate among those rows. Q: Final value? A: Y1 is 48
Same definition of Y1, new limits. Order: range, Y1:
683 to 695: 47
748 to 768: 30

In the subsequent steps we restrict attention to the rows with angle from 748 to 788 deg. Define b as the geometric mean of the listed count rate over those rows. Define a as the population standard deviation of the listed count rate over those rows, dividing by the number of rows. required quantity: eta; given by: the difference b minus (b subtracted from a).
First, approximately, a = 20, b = 296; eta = 572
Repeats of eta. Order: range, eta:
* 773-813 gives 608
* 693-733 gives 629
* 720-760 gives 571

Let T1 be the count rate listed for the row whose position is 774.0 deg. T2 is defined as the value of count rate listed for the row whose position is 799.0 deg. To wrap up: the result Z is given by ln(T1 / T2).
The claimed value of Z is -0.11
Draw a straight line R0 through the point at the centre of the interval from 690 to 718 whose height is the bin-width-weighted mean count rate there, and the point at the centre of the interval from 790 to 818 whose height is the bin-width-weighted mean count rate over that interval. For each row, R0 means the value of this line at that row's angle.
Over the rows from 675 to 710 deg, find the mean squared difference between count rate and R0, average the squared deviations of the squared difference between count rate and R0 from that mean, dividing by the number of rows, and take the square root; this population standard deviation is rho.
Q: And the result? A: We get 1509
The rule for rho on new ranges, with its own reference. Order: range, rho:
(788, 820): 426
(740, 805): 1034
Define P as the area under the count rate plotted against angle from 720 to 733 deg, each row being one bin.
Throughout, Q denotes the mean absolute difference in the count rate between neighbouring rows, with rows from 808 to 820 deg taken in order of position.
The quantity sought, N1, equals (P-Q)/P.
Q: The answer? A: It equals 0.9979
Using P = 3838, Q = 8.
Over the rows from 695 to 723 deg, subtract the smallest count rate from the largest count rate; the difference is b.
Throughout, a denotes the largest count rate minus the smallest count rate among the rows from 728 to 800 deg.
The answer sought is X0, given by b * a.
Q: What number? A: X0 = 7090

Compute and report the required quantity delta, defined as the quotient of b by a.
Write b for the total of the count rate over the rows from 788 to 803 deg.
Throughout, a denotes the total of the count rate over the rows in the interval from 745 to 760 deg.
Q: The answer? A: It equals 1.17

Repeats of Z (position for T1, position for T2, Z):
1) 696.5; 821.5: 0.44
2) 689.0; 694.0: -0.07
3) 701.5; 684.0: 0.17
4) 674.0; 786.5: -0.12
